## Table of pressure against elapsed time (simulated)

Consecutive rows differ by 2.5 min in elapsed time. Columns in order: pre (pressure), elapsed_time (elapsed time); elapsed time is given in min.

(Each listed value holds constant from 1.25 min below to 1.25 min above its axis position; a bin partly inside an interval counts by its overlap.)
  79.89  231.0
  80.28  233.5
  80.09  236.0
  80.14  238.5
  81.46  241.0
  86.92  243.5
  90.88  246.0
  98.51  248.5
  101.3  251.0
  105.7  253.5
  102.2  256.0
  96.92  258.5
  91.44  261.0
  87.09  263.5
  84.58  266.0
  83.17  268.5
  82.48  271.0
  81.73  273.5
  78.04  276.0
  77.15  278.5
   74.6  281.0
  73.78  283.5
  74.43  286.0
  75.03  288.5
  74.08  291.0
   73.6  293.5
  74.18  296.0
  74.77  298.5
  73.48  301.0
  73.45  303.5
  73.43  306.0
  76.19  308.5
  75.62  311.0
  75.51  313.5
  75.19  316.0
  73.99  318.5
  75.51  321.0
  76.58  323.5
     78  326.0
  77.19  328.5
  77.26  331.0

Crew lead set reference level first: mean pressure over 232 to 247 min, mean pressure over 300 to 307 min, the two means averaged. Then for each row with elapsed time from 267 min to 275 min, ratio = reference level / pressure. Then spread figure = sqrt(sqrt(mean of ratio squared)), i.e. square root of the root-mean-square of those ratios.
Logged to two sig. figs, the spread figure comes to 0.97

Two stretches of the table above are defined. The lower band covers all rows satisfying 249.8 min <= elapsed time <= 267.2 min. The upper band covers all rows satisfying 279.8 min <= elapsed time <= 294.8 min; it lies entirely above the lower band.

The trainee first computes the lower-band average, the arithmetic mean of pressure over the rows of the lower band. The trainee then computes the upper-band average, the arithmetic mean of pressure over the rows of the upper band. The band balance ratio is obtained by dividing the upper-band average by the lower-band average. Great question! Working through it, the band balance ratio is 0.78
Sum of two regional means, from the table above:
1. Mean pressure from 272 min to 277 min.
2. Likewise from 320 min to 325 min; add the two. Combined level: 156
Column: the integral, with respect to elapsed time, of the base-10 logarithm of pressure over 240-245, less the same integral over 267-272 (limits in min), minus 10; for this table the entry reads -10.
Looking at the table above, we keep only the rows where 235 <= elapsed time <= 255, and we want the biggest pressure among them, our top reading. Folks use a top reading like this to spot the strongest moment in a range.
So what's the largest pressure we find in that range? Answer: 105.7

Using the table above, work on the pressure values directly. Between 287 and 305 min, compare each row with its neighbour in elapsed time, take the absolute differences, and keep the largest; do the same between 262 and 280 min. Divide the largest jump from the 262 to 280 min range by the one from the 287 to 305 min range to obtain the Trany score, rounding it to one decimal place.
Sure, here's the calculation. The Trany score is 2.9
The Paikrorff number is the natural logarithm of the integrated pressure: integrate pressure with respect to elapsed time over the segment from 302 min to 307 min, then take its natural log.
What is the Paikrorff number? 5.906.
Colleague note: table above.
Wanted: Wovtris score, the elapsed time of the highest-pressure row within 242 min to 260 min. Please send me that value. 253.5 min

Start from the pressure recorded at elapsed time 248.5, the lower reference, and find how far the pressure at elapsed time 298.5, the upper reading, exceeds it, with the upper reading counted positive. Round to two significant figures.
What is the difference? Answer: -24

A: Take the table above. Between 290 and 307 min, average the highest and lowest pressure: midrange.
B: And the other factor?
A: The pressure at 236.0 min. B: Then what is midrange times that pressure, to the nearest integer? 5935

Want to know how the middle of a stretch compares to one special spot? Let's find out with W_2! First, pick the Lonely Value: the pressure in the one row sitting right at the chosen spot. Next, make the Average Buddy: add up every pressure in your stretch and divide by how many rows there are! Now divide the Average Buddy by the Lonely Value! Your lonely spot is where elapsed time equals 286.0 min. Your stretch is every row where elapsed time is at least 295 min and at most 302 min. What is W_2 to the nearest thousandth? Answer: 0.996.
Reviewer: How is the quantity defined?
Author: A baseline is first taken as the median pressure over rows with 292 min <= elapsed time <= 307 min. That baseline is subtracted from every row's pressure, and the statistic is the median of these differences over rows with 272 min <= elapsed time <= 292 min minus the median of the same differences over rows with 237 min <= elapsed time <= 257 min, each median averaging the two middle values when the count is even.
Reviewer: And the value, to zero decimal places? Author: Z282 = -20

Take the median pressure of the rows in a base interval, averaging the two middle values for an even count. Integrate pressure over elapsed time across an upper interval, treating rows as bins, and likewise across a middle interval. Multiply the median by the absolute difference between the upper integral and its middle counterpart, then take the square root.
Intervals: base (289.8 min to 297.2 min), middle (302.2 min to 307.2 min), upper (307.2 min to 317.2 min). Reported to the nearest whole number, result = 170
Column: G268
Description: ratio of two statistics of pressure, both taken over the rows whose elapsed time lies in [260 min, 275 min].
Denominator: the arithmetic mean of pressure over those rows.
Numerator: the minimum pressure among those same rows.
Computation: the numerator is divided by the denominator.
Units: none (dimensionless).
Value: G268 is 0.96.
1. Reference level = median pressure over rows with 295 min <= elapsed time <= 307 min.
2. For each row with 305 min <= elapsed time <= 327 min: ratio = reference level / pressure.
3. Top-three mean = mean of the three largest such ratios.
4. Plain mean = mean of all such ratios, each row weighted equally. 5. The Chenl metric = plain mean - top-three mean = -0.018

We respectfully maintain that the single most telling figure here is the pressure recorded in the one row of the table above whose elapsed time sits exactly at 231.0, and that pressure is 79.89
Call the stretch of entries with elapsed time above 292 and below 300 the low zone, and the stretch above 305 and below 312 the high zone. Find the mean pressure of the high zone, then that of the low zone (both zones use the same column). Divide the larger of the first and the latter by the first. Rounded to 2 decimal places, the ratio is 1.00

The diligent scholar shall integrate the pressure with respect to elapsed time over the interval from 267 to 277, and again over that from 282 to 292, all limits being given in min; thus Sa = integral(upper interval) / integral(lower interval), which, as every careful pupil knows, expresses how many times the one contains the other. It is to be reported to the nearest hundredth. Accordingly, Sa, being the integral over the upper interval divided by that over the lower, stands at 0.91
